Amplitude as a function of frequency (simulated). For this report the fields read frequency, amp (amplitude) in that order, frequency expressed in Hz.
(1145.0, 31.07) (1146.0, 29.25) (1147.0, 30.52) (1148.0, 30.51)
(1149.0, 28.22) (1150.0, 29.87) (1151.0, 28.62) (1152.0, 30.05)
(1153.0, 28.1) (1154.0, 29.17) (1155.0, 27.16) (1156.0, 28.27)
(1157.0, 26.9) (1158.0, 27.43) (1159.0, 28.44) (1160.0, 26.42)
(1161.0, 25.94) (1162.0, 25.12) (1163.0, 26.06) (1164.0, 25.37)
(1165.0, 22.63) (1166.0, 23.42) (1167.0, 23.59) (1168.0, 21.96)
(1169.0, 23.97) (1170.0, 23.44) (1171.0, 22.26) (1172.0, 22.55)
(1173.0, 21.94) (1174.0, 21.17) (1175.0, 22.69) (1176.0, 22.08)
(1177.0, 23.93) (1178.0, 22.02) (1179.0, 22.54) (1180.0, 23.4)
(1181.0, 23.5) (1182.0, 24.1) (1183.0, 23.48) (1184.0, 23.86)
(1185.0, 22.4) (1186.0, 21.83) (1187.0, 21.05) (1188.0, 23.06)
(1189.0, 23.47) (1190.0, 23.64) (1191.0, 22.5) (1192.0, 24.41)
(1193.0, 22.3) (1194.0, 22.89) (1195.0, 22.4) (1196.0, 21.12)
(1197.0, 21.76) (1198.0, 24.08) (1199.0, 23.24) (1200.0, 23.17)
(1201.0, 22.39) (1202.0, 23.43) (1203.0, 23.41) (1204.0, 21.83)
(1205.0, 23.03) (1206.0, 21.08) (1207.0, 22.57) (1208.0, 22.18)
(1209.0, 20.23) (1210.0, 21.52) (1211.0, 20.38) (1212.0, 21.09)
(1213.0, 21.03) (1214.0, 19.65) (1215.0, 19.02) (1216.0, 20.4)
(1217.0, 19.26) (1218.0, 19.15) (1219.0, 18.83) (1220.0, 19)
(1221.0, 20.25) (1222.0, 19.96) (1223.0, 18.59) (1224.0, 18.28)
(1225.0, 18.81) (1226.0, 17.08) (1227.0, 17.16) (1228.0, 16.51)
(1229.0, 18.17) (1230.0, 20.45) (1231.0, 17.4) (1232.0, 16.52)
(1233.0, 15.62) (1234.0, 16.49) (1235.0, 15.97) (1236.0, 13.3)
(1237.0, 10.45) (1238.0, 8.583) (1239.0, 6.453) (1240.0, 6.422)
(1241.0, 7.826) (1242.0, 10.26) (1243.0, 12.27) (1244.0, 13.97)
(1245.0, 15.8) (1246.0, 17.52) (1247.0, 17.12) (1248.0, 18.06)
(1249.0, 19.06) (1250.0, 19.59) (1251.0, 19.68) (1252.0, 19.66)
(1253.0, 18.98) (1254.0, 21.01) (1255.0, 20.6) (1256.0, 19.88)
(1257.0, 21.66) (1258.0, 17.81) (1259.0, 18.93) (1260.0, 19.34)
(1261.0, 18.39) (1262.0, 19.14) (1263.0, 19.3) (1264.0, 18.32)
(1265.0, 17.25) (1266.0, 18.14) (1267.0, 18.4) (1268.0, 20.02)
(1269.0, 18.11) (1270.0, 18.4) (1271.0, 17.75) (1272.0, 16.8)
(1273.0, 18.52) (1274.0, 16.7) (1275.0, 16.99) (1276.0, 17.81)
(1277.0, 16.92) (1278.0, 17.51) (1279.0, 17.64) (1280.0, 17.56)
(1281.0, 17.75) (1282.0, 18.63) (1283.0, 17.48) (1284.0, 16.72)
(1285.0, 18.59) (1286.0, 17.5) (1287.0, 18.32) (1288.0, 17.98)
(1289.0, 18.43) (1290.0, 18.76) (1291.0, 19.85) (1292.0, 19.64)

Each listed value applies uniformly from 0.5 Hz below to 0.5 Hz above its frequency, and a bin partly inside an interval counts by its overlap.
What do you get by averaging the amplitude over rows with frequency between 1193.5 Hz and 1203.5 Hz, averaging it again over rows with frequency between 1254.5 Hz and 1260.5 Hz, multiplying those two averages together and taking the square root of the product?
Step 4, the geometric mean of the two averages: 21.2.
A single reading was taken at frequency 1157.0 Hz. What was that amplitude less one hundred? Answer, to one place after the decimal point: -73.1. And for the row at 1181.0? -76.5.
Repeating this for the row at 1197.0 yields -78.2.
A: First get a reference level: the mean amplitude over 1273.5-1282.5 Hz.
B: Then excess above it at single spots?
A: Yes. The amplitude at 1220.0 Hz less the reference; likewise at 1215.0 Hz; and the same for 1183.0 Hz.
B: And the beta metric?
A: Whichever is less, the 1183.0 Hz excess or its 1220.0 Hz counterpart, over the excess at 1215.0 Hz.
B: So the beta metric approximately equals 1.0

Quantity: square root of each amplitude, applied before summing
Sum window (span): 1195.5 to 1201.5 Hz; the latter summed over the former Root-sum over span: 28.5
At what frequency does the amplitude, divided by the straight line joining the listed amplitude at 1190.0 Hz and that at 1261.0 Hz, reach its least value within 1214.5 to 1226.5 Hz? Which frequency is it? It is 1226.0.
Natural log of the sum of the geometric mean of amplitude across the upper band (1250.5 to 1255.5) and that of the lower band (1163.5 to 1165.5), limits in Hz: 3.78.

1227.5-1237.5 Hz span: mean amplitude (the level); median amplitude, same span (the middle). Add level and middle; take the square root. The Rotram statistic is 5.71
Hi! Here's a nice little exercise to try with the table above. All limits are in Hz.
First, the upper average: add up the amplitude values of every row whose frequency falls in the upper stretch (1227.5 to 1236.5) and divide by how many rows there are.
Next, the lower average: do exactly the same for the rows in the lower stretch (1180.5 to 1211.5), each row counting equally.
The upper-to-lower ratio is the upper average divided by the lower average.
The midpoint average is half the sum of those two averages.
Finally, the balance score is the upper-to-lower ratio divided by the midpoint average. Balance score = 0.038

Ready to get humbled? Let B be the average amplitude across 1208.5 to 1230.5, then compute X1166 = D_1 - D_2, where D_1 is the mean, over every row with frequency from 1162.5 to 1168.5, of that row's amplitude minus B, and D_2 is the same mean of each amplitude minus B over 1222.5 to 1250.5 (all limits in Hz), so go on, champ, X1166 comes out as 8.7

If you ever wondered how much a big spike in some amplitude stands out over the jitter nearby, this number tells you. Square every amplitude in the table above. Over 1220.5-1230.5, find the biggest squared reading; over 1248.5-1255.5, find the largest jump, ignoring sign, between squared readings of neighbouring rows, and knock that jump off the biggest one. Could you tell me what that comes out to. 337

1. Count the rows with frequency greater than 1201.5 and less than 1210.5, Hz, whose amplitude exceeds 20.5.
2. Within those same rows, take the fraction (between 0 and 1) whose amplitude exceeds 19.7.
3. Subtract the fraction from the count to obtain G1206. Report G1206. 7.0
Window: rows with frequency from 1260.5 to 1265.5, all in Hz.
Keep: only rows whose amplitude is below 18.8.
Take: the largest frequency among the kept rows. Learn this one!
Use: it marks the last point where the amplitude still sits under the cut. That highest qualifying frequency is 1265.0 Hz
